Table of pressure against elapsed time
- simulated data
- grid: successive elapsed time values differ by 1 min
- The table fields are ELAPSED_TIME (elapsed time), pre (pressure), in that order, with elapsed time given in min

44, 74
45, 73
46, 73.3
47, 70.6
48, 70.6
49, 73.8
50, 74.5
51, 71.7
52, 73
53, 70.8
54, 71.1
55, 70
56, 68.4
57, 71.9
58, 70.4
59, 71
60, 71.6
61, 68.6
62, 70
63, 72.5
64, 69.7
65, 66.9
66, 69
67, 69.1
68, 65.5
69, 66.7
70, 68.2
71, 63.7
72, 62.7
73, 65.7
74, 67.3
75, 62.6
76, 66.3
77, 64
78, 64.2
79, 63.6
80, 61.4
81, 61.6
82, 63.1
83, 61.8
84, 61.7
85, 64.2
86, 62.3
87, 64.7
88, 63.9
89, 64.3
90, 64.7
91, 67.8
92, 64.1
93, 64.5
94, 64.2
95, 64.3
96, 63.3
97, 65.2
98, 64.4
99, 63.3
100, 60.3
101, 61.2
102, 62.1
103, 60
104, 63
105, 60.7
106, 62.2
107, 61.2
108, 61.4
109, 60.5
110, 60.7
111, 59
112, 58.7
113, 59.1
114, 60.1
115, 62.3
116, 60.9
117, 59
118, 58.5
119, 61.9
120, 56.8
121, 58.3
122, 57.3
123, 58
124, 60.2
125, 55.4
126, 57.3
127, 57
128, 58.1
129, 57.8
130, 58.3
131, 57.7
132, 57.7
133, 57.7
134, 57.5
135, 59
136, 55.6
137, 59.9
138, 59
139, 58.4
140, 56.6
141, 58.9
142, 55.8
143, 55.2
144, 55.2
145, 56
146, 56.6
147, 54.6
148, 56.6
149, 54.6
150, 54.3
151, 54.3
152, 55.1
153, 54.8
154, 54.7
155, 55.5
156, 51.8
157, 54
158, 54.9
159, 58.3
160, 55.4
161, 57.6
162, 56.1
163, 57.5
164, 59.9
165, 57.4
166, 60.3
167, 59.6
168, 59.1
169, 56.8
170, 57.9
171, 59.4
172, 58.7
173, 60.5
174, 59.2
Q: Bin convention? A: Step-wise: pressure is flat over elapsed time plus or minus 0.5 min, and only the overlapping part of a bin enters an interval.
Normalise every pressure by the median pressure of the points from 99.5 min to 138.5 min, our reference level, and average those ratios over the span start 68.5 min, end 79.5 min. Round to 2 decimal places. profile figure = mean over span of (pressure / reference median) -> 1.10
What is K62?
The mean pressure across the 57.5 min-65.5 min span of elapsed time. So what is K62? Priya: 70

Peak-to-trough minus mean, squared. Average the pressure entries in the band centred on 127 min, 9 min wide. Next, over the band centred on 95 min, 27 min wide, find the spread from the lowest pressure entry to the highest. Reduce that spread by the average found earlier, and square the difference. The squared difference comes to 2496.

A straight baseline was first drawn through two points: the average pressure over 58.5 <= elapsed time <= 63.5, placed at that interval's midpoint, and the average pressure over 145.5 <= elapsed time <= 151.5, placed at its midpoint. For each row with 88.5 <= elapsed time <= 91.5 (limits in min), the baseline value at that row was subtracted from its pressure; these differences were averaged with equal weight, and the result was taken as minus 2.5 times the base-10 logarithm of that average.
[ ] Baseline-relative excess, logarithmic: 4.2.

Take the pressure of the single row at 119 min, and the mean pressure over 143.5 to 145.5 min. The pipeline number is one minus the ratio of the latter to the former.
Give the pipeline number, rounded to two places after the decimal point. 0.10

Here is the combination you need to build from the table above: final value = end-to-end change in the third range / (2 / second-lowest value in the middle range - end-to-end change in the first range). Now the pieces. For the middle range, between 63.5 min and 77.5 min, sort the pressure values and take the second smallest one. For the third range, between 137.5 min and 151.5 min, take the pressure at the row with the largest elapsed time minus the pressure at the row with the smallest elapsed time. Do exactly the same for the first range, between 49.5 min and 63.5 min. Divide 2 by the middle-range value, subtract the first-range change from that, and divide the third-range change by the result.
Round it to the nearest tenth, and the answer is -2.3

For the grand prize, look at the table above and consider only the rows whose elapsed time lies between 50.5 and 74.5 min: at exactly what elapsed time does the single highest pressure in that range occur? 52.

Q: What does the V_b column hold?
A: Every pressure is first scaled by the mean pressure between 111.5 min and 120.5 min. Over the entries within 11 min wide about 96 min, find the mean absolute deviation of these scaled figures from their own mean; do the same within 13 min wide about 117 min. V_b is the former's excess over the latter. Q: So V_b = 0.0011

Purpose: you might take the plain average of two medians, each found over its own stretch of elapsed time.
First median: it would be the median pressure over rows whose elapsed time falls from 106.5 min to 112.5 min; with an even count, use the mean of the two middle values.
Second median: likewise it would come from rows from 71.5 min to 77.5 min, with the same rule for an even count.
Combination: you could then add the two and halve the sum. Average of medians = 62.7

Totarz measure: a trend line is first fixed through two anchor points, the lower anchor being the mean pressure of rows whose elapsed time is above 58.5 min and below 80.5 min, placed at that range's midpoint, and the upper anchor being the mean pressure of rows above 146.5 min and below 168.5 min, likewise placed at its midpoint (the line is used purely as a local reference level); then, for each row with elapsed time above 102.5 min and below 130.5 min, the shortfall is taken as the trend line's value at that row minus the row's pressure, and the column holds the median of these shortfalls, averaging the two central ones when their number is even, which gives 1.8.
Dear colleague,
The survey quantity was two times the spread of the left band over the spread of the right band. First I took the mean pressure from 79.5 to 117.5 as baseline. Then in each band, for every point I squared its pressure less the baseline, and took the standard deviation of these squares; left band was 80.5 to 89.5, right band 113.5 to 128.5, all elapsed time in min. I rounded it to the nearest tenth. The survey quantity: 0.3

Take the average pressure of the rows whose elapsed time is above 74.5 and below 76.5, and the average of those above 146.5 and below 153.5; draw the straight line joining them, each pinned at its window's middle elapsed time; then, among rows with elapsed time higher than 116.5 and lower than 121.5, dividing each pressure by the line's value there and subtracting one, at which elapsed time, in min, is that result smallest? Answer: 120 min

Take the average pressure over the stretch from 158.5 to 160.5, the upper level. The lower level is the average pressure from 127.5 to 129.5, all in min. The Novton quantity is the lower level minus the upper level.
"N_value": 1.1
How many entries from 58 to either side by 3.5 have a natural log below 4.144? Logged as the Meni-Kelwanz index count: 0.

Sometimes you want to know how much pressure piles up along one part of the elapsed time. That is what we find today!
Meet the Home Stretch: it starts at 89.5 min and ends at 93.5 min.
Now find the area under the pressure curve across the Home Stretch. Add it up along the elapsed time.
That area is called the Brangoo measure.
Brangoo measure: 261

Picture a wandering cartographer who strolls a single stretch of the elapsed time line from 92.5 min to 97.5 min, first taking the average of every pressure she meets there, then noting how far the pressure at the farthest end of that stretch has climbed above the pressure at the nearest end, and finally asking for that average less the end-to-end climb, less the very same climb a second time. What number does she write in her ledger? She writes 62.9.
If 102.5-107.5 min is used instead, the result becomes 59.0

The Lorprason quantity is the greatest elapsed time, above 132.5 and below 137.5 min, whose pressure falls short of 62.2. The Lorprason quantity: 137 min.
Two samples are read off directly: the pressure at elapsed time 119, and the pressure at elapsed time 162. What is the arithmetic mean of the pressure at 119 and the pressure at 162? 59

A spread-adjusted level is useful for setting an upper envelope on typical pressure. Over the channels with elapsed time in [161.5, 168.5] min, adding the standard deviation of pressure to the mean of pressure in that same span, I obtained 60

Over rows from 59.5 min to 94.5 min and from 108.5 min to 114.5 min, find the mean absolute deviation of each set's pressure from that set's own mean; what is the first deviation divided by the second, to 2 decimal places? 3.24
